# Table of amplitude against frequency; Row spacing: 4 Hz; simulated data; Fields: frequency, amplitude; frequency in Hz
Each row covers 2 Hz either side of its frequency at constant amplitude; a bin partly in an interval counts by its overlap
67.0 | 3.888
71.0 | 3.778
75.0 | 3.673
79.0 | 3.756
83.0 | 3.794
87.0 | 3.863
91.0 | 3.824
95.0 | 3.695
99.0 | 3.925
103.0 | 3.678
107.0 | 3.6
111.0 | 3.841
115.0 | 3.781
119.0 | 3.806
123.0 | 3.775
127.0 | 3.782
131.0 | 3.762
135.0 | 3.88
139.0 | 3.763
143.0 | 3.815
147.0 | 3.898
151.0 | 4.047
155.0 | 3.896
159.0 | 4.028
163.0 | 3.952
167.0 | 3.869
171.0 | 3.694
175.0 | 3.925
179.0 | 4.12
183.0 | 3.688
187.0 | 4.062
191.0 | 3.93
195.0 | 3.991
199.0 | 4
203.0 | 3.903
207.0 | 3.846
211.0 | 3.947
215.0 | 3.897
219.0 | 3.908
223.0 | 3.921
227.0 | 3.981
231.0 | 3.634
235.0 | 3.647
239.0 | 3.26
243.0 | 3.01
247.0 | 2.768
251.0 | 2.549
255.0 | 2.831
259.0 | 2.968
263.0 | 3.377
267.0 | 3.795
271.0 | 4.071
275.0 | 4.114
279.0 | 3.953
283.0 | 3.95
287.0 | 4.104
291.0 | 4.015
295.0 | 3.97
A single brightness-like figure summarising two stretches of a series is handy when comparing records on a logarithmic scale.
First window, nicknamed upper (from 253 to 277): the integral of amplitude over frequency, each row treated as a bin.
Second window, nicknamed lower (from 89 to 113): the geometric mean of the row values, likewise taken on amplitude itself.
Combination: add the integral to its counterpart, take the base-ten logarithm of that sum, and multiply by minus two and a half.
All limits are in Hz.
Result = -4.87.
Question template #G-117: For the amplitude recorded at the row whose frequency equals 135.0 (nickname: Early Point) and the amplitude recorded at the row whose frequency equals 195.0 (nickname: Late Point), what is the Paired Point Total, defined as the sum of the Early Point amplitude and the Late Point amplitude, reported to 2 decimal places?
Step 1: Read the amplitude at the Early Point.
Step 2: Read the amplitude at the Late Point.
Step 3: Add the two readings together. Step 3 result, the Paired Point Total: 7.87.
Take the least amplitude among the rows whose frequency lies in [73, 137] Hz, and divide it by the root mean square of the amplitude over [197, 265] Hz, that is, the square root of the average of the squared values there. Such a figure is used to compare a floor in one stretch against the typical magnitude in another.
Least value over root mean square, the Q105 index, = 1.02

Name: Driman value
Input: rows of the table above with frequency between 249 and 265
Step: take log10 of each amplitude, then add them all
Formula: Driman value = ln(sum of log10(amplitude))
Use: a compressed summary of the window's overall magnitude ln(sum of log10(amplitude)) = 0.62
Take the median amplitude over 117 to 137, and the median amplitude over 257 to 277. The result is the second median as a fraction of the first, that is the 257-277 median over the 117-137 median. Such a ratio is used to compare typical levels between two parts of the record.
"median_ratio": 1.00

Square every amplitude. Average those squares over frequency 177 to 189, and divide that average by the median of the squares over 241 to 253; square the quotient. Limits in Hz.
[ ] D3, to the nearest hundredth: 4.19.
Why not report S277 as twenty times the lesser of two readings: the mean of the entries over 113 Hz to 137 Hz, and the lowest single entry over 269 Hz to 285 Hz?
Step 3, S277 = 76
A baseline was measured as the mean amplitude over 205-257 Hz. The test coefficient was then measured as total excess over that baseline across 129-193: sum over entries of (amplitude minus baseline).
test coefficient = 6.7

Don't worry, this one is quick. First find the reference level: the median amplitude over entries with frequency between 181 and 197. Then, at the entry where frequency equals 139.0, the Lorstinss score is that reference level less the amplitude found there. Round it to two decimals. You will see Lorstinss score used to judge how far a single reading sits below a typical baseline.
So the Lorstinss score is 0.20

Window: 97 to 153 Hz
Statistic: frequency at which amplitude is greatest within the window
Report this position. 151.0 Hz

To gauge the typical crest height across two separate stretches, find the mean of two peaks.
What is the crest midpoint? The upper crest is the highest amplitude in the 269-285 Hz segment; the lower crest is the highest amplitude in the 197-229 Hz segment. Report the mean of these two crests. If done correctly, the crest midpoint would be 4.06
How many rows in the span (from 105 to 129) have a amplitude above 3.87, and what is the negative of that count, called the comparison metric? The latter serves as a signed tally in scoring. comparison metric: 0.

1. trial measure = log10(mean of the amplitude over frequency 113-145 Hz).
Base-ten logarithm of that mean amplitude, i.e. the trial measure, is 0.579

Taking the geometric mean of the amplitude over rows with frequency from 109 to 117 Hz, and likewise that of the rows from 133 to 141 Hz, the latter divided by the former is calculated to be 1.00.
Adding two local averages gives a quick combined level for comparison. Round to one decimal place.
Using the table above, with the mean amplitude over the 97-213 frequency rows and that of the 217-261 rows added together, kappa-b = 7.2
